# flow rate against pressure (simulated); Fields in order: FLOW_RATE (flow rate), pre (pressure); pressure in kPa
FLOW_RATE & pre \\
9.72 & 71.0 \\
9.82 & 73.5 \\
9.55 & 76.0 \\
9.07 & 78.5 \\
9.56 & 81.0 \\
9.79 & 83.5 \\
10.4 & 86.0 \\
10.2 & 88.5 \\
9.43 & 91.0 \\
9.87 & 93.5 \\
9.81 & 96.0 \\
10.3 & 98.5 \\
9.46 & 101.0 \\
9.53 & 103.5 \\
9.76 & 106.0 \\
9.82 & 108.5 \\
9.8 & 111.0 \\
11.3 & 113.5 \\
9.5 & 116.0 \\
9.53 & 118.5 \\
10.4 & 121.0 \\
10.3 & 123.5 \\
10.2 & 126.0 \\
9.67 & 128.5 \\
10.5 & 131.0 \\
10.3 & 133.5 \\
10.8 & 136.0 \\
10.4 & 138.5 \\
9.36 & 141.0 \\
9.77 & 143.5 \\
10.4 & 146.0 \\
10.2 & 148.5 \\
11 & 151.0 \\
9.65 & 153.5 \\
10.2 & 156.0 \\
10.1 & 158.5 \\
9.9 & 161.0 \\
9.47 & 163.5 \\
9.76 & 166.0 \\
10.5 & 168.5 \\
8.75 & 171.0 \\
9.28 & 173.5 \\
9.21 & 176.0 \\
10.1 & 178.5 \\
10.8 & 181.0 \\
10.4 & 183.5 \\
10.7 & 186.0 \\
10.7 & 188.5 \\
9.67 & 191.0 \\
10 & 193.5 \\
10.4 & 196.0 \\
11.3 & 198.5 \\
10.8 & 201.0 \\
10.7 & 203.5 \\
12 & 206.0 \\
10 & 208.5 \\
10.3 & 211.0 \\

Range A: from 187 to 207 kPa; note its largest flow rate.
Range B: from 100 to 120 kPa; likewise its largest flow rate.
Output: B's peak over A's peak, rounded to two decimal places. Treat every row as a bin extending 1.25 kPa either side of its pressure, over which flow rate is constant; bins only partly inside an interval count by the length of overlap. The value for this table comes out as 0.94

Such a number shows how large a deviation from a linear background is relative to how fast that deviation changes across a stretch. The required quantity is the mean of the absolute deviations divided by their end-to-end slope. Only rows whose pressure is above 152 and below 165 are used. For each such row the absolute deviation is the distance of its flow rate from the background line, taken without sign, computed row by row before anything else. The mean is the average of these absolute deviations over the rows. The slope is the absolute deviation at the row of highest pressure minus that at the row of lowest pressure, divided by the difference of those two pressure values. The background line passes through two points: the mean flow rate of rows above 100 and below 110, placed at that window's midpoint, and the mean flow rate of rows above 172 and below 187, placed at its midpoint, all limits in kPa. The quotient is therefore 11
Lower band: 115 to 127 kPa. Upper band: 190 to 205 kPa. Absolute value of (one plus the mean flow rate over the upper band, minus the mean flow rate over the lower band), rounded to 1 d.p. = 1.5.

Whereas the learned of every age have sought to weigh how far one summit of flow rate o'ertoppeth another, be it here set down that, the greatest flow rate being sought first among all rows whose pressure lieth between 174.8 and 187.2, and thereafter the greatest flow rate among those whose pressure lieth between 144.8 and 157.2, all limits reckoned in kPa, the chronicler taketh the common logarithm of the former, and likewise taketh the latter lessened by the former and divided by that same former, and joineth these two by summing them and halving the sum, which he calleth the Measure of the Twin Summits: 0.526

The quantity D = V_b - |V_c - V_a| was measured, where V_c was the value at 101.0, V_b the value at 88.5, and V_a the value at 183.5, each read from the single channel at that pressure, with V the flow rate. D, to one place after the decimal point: 9.3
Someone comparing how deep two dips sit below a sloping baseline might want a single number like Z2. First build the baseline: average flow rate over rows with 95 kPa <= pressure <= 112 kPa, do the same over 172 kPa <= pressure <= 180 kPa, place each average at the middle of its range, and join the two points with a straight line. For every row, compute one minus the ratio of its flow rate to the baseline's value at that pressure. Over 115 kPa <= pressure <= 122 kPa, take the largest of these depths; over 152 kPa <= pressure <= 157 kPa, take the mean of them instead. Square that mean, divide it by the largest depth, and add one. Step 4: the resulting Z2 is 1.05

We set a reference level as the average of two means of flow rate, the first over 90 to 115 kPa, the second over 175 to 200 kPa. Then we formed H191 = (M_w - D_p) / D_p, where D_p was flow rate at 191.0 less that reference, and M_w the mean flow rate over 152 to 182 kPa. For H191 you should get -23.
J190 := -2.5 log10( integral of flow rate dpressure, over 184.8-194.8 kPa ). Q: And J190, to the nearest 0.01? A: -5.03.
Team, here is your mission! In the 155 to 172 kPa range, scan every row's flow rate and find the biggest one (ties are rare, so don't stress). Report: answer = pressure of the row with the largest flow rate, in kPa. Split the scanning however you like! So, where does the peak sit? 168.5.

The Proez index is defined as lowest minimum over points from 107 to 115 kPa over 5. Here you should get 1.96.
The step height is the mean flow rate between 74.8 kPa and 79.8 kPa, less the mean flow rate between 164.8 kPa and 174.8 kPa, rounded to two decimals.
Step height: -0.26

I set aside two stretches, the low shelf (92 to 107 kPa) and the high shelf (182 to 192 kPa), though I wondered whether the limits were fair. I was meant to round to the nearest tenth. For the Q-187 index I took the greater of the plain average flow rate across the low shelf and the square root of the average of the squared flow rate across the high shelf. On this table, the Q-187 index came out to 10.4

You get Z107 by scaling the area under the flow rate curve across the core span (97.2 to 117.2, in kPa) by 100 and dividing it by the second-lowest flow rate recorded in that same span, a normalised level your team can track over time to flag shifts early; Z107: 2091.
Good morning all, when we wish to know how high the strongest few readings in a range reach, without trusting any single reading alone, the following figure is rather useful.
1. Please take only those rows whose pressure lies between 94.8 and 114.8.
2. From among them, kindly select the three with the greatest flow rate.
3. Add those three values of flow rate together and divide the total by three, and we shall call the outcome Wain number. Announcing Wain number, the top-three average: 10.5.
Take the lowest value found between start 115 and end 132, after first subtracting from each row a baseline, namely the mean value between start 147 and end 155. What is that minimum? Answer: -0.78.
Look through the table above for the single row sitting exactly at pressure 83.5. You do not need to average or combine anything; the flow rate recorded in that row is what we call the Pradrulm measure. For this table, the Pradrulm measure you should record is 9.79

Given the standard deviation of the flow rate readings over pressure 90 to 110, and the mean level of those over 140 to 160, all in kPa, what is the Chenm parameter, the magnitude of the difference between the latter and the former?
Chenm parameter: 9.8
